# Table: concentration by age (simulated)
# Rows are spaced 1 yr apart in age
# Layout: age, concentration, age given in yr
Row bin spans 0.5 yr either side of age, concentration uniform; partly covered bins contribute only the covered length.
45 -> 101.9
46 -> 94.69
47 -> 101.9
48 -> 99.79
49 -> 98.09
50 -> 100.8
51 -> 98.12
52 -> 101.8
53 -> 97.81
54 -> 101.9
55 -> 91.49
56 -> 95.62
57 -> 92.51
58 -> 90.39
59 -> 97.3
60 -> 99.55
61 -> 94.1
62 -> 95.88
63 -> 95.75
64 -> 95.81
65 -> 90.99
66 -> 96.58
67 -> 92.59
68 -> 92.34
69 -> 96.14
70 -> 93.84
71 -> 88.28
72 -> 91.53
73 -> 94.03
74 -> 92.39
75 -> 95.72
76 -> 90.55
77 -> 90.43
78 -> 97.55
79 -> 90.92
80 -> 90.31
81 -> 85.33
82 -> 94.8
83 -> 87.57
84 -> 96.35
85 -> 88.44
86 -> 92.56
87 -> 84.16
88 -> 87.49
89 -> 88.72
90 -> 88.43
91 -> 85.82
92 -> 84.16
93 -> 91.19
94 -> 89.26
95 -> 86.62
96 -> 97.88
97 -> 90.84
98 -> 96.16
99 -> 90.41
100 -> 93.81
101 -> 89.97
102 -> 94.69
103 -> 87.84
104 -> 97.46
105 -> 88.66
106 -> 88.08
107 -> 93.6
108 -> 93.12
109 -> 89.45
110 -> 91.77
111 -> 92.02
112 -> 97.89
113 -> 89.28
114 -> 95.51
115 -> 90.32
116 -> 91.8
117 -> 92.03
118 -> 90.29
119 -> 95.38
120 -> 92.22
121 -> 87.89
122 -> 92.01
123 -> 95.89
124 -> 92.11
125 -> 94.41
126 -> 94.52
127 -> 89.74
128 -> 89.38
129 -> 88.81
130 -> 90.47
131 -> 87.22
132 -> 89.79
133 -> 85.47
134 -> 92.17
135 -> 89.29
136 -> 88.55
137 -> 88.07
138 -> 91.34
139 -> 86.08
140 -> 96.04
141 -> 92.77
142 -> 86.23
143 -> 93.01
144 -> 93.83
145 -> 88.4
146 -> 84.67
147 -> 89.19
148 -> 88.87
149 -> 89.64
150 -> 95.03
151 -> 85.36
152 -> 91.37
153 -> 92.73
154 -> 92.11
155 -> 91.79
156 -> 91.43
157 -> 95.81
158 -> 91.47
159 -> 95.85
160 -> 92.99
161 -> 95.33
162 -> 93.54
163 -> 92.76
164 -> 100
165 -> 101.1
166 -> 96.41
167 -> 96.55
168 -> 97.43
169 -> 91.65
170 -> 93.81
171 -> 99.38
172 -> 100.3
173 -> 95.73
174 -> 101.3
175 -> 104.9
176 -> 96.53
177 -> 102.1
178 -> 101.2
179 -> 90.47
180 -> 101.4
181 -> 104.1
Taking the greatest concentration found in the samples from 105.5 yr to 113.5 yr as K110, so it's 97.89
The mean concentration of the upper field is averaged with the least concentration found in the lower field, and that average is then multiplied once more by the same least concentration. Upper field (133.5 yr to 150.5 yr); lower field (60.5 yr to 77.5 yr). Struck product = 7878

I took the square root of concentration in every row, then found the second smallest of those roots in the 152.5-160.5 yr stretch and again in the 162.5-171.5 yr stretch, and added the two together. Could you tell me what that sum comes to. 19.2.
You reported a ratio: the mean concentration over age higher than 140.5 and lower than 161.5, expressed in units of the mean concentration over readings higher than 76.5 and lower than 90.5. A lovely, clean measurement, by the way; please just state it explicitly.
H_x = 1.01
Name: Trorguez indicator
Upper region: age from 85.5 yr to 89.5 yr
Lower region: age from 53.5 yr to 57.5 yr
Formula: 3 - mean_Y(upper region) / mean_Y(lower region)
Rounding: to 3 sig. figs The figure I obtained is 2.07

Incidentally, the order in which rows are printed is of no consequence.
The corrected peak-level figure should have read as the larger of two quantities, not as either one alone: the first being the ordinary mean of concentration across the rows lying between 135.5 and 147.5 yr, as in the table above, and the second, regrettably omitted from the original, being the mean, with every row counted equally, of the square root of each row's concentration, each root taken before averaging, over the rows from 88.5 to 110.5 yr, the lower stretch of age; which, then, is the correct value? 89.8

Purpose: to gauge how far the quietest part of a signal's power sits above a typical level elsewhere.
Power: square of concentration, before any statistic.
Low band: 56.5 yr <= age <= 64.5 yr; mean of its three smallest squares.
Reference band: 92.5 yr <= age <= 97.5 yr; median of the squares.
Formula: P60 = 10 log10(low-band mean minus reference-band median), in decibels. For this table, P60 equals 24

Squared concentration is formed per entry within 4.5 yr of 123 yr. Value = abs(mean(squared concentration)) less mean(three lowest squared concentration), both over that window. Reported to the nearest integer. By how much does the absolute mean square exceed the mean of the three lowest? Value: 516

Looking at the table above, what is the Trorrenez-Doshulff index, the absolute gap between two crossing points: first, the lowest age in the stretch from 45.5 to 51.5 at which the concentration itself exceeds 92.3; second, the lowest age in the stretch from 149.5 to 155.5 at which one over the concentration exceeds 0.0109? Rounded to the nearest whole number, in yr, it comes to 105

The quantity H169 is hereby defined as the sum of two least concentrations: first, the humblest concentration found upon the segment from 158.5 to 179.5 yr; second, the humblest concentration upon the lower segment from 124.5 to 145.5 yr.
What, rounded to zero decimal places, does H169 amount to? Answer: 176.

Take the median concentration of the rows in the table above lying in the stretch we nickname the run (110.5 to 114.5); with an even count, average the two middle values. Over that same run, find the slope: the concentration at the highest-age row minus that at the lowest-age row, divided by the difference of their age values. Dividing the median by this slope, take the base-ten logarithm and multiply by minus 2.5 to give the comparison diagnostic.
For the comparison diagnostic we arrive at -4.77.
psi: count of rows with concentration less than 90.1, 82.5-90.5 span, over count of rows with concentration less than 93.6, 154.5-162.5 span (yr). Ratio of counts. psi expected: 1.2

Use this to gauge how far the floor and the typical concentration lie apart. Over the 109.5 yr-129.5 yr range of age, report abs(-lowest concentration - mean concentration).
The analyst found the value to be 180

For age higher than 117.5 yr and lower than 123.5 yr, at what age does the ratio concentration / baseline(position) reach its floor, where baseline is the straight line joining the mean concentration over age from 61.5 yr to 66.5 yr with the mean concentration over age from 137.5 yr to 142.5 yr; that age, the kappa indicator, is 121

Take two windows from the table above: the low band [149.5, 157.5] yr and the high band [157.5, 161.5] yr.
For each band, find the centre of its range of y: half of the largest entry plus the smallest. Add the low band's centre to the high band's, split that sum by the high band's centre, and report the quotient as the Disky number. 1.97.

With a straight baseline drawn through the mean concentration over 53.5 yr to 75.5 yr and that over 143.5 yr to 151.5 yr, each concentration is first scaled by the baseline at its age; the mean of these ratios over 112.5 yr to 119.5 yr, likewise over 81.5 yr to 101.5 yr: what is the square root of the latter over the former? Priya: 0.98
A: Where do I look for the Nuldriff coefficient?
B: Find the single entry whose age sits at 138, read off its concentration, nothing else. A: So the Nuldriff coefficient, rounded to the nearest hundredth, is 91.34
